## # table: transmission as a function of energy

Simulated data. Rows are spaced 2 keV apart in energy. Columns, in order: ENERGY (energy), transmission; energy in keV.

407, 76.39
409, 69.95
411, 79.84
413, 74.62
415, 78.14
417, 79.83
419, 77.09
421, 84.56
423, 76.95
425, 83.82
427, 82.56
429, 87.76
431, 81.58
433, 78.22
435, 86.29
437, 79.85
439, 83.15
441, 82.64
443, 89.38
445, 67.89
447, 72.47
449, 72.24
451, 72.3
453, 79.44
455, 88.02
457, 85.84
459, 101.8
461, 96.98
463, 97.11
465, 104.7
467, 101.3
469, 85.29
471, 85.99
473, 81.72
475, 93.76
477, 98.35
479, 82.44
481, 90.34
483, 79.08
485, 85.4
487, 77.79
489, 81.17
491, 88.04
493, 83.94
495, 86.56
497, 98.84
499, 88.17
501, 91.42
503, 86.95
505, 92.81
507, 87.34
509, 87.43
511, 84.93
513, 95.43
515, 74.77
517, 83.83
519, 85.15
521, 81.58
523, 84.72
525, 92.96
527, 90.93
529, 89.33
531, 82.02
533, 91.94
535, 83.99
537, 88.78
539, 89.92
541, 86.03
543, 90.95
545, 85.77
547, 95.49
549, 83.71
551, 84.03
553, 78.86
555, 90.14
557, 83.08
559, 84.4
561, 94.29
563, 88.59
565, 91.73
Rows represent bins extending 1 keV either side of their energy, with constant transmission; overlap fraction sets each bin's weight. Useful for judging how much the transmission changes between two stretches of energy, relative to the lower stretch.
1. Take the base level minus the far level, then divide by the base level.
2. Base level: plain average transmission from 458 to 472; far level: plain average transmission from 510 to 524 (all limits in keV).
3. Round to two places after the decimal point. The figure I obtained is 0.12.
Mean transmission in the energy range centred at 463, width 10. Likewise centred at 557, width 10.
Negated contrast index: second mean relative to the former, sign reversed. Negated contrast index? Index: -0.86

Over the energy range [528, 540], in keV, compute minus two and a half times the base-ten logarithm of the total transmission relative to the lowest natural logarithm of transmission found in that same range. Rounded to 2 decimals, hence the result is -5.19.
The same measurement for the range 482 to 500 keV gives -5.62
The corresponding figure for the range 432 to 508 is -7.23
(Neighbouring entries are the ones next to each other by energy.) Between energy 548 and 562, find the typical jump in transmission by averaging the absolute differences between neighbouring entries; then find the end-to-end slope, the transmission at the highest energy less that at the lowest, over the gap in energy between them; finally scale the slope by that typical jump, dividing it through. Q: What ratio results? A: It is 0.15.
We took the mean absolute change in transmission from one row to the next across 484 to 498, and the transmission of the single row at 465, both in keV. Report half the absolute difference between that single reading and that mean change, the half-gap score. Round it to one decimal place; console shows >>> 49.3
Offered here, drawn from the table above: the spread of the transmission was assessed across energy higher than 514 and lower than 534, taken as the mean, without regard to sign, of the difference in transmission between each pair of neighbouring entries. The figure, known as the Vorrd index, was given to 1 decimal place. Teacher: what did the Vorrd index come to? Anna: 5.1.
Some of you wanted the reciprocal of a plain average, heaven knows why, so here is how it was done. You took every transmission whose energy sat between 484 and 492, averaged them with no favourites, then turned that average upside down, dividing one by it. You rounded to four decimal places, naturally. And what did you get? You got 0.0120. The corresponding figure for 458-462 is 0.0101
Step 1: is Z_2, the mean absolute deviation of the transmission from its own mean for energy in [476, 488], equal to 5.9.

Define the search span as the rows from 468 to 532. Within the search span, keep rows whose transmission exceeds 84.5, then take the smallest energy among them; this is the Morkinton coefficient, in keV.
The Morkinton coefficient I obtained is 469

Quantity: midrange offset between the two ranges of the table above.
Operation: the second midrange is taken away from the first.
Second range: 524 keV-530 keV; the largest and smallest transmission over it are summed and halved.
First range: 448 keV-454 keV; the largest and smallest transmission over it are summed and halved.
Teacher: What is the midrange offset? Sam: -15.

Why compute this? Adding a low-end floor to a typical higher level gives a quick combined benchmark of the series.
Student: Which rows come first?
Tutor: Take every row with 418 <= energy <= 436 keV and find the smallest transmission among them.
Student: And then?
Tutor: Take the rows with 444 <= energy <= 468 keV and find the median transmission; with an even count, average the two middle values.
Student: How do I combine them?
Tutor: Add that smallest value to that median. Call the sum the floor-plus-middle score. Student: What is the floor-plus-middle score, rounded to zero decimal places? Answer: 164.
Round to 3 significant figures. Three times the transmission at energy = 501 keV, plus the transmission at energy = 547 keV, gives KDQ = 370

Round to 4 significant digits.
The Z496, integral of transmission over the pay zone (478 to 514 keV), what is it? 3136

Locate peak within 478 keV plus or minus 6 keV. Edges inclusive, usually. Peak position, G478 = 477 keV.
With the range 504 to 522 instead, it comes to 513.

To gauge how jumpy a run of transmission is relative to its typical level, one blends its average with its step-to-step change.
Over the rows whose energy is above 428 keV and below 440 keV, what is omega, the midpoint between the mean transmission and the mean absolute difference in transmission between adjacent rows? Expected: 44.1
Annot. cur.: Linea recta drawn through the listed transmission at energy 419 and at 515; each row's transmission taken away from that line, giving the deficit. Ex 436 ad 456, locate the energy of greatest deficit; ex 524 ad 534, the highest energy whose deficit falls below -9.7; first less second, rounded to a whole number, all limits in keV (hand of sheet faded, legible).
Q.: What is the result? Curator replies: -88 keV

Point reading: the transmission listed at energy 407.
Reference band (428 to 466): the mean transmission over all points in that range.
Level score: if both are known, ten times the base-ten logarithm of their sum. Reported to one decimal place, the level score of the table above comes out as 22.1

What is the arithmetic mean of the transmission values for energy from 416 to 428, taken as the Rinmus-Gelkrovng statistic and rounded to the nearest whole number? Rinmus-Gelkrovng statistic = 81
